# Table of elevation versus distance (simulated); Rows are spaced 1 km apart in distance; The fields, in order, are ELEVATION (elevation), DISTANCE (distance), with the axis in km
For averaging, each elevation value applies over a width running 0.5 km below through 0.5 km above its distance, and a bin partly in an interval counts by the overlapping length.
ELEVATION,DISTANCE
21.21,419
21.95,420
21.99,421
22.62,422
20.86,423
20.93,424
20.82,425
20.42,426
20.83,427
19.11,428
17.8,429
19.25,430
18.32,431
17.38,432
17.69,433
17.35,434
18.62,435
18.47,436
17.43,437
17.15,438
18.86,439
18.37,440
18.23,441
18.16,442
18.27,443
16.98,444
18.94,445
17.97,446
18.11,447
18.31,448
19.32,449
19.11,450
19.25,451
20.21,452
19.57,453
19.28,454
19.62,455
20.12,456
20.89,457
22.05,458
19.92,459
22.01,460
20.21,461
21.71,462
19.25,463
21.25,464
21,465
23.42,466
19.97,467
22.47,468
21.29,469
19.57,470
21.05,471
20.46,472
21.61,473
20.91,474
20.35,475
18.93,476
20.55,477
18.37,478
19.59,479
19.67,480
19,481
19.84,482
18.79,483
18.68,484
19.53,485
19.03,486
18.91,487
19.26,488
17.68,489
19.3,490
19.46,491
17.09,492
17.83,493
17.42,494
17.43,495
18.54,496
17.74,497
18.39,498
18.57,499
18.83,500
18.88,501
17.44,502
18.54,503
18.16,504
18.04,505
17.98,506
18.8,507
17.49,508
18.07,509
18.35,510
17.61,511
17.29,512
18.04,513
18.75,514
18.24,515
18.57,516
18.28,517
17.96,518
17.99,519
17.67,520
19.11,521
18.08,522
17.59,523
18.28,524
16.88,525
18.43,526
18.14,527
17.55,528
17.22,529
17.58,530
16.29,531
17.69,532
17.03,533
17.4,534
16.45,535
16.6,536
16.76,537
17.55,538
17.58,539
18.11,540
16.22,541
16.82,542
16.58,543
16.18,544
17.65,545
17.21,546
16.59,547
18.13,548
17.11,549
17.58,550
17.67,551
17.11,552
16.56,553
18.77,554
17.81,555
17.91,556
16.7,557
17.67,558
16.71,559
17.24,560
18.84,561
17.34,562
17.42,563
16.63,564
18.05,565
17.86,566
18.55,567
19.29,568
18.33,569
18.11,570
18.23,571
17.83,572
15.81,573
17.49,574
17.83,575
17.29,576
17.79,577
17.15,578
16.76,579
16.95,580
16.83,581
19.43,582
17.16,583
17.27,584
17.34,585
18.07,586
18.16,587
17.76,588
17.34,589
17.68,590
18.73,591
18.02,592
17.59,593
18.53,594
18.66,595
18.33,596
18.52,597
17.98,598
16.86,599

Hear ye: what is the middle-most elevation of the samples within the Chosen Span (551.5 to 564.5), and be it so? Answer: 17.3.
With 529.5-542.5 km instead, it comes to 17.0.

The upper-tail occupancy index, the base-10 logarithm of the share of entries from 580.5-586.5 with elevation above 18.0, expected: -0.5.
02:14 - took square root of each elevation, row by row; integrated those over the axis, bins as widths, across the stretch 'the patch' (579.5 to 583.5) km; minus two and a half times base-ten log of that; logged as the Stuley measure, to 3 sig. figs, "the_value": -3.06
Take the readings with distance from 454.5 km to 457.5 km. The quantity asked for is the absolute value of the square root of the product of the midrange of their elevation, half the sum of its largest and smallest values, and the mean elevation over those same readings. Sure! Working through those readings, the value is 20.2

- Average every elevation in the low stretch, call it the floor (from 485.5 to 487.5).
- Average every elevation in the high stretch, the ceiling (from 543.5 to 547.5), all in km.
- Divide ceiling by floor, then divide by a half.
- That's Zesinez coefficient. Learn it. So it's 1.78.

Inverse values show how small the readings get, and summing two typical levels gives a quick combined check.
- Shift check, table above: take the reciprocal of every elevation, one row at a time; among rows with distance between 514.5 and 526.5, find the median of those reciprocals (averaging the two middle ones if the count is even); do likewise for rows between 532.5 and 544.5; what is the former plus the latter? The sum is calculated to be 0.115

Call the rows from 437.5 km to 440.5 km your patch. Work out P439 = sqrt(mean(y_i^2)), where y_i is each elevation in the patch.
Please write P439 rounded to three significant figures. 18.1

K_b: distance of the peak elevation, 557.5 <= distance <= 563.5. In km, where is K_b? 561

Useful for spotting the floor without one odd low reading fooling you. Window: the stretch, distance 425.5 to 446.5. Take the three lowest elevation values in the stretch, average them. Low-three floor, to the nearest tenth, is 17.2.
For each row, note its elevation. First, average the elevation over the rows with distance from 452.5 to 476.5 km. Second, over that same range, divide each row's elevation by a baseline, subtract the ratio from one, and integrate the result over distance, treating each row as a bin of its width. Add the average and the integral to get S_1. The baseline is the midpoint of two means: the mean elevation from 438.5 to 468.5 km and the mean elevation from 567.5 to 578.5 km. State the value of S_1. 18.2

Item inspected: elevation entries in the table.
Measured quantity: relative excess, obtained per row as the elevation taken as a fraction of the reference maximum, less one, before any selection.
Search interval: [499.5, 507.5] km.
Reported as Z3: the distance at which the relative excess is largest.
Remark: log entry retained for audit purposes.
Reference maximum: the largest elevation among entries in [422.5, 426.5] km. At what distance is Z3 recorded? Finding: 501 km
